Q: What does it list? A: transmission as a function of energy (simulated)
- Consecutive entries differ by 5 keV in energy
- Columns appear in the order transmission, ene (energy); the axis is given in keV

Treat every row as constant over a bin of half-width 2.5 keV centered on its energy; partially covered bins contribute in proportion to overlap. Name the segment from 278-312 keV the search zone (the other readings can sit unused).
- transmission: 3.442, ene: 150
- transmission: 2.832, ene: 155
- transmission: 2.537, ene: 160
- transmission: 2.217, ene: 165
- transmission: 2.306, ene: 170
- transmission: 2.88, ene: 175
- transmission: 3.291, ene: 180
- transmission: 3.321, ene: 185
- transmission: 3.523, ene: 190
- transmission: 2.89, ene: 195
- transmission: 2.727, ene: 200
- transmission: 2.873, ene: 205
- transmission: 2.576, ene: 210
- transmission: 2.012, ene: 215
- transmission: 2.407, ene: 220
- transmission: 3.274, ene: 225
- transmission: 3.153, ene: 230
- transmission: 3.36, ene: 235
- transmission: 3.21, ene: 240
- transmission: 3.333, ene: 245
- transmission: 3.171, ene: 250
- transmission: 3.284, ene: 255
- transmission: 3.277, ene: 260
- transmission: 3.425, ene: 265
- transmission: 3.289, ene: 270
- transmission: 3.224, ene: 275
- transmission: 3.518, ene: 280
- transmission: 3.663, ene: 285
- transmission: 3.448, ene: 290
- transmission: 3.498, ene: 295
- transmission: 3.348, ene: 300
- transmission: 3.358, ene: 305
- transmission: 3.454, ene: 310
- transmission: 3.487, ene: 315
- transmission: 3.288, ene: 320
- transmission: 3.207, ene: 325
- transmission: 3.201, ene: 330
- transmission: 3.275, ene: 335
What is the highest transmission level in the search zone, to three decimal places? 3.663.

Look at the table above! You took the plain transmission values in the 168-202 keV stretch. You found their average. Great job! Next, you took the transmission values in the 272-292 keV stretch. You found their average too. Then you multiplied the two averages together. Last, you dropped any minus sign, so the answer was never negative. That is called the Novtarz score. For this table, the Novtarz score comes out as 10.4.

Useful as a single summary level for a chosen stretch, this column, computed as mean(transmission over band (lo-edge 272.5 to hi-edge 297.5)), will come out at 3.47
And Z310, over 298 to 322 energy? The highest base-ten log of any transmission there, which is 0.542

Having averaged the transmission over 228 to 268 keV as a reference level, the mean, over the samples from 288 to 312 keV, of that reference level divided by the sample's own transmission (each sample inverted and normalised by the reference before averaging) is 0.96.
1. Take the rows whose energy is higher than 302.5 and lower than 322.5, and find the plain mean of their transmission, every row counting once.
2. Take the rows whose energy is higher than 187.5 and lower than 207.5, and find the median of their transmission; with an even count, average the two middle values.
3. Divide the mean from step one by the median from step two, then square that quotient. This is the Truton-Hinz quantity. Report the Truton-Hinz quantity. 1.39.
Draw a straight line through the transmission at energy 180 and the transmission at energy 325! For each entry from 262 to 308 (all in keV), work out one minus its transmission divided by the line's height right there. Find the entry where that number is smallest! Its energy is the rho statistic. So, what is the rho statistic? 285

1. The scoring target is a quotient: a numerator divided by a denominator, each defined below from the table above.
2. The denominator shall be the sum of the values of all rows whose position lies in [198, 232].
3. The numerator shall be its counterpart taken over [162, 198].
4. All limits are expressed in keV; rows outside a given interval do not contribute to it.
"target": 1.07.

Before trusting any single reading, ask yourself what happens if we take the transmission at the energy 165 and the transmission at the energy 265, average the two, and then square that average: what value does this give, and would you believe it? 8.0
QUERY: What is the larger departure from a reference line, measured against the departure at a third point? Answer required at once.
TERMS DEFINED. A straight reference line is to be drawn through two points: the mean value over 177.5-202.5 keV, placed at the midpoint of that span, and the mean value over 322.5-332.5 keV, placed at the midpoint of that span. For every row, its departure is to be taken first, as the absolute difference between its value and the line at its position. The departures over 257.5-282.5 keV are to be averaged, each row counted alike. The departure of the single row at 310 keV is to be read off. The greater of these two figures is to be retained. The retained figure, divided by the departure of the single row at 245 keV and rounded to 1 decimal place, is 1.6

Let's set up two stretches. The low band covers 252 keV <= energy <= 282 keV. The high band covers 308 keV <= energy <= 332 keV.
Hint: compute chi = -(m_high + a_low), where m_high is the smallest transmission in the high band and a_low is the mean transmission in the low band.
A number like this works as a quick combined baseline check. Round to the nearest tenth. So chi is -6.5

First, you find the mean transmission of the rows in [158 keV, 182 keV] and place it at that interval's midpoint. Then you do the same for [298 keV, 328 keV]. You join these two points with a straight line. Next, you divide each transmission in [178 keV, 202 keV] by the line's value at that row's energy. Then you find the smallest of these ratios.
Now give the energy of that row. 200 keV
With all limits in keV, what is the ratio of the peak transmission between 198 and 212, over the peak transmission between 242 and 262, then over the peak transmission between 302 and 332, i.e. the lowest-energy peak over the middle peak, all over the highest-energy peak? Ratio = 0.247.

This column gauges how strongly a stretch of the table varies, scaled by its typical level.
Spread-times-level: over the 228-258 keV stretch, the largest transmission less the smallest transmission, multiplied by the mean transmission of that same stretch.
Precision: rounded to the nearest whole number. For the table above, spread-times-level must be 1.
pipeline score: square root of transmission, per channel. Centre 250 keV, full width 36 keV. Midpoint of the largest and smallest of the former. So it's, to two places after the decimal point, 1.82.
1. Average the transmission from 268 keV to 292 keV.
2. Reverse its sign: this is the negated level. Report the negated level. -3.4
